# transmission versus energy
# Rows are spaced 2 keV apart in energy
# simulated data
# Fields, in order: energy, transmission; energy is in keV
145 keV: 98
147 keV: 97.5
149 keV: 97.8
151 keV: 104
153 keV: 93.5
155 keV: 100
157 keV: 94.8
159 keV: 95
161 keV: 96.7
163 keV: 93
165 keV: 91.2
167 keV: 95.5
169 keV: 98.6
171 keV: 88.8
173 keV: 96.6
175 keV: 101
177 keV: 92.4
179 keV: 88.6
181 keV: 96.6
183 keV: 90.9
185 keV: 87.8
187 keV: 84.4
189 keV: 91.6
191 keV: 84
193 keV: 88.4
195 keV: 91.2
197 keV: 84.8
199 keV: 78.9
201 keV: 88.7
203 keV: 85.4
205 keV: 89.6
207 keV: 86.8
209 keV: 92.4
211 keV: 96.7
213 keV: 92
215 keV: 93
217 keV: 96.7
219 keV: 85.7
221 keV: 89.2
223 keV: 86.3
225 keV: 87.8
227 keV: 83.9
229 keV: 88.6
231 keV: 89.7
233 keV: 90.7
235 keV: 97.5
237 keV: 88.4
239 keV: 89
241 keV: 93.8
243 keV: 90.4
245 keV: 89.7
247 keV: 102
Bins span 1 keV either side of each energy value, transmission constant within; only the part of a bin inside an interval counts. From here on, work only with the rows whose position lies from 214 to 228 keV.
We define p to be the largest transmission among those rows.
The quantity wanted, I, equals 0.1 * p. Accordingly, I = 9.67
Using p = 96.7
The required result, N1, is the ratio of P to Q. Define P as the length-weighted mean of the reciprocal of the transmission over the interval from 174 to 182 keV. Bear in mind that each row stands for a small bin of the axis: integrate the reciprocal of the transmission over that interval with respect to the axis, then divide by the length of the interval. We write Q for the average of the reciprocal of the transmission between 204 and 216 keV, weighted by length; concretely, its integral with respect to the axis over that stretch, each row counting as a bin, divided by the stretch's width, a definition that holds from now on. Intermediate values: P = 0.0106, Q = 0.0109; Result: 0.97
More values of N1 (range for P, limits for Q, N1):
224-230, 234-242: 1.06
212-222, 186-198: 0.96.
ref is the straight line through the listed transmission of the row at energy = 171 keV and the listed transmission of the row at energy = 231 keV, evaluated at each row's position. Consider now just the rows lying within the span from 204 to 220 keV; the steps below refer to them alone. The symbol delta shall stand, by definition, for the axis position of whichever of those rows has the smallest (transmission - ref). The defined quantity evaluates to 219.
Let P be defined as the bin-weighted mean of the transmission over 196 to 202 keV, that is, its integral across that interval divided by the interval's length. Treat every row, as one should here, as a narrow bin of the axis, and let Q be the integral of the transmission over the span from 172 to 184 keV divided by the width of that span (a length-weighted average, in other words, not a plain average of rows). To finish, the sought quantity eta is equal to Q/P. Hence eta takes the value 1.12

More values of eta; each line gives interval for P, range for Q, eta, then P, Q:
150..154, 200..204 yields 0.88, 99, 87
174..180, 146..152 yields 1.06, 94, 100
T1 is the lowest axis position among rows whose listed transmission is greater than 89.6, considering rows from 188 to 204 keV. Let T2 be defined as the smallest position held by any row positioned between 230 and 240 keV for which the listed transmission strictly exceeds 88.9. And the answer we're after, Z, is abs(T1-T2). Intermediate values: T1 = 189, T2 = 231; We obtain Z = 42 keV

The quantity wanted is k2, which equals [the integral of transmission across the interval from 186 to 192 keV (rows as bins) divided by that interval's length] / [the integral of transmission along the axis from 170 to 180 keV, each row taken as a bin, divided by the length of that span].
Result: 0.93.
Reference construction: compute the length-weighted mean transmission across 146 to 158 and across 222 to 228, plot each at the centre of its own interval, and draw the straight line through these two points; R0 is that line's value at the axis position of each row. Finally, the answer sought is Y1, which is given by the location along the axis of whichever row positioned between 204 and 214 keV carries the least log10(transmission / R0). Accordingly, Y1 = 207 keV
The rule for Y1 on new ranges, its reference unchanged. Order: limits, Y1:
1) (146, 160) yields 153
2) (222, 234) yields 227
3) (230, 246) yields 237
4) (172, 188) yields 187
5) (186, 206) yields 199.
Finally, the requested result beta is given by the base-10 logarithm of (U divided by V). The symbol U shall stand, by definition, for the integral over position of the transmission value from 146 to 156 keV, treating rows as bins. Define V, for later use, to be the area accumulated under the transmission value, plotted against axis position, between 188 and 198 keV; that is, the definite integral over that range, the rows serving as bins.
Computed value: 0.049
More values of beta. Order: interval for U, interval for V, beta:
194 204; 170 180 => -0.037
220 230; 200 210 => -0.007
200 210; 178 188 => -0.005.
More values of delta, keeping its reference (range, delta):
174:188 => 187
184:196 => 191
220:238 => 227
